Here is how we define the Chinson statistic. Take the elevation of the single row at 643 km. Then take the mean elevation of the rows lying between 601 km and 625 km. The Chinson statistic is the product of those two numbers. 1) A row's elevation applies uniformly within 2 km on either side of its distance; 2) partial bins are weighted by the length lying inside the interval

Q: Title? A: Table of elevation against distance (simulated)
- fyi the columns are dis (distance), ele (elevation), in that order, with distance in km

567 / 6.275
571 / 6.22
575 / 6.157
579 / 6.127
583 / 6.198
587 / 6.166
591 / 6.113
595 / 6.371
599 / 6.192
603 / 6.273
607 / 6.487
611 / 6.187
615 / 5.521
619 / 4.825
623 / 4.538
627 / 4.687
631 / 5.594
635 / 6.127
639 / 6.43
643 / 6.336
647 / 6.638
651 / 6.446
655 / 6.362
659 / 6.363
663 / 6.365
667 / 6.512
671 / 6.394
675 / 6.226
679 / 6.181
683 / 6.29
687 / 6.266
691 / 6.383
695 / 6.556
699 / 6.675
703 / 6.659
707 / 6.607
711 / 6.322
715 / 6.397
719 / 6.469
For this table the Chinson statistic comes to 36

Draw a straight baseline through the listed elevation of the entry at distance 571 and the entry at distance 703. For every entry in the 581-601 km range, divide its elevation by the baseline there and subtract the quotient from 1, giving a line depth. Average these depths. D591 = 0.012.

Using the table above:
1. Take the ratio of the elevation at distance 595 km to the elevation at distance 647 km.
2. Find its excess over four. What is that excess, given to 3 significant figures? -3.04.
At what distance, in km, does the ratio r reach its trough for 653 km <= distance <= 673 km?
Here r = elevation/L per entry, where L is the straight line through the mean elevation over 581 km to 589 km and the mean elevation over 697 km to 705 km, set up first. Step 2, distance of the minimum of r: 671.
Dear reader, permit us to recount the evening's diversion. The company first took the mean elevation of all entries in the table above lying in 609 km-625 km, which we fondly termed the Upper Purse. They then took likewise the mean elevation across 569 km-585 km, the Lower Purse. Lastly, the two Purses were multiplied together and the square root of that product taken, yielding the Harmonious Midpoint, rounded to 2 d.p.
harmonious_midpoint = 5.70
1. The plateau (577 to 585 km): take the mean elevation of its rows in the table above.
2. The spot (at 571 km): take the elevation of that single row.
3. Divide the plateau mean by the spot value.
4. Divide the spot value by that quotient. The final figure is 6.28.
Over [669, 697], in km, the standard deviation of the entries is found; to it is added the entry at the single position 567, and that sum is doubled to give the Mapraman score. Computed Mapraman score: 12.8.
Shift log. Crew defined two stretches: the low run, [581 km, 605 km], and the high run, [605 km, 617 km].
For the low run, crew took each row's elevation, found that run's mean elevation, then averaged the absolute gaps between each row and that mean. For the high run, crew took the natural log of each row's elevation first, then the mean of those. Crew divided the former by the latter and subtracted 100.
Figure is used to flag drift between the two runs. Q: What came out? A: -100.0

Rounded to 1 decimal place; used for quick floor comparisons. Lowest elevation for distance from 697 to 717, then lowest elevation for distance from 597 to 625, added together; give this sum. 10.9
